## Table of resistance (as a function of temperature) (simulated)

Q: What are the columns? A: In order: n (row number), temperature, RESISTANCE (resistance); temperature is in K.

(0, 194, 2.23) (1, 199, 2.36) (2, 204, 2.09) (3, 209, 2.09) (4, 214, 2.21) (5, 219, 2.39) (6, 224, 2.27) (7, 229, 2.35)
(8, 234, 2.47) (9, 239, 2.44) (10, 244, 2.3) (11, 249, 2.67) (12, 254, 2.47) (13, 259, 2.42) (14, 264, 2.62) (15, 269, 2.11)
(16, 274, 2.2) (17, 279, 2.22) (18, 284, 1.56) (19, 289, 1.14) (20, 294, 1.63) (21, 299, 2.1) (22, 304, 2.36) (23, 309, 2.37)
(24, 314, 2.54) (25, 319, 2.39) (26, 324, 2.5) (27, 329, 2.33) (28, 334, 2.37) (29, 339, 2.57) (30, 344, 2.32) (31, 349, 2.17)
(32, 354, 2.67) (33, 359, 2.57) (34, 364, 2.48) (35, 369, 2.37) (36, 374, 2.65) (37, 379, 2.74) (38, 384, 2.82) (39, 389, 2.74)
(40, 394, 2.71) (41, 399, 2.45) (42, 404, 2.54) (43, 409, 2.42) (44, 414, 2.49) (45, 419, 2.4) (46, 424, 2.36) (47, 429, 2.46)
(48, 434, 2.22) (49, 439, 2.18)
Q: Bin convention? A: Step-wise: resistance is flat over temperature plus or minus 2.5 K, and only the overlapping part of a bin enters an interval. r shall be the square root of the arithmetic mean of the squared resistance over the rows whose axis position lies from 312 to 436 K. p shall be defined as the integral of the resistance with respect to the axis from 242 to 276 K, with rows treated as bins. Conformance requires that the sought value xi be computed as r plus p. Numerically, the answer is 84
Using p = 82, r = 2.50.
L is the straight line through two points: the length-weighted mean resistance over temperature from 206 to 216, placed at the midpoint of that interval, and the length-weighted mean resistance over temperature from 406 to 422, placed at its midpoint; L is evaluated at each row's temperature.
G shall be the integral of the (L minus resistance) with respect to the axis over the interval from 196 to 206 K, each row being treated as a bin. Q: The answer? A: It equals -1.0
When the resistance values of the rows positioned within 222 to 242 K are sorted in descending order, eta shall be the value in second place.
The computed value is 2.44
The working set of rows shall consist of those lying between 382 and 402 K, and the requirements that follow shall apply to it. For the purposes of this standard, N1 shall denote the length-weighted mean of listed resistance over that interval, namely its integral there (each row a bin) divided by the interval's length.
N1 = 2.67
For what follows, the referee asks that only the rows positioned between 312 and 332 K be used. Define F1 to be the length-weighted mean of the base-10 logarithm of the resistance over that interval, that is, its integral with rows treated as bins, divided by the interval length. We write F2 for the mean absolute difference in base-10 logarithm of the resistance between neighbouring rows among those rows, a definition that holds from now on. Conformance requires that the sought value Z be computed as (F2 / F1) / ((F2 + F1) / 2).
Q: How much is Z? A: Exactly 0.32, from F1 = 0.386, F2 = 0.026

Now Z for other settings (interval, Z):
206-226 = 0.41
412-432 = 0.18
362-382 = 0.31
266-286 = 1.04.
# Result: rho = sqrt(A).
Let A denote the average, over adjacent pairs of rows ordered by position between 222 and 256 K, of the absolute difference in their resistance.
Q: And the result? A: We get 0.40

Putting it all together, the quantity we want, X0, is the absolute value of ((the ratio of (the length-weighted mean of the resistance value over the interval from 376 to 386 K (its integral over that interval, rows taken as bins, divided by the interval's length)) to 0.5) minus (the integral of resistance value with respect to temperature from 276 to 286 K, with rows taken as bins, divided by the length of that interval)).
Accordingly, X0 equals 3.62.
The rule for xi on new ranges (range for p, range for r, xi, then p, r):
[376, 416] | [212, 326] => 107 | 105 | 2.28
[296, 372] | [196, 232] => 185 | 183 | 2.25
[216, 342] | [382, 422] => 289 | 286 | 2.58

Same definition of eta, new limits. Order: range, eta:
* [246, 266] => 2.62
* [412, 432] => 2.46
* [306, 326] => 2.5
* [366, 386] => 2.74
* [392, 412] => 2.54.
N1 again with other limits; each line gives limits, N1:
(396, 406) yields 2.50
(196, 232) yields 2.25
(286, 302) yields 1.64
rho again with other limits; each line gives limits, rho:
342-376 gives 0.45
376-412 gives 0.33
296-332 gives 0.38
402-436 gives 0.33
